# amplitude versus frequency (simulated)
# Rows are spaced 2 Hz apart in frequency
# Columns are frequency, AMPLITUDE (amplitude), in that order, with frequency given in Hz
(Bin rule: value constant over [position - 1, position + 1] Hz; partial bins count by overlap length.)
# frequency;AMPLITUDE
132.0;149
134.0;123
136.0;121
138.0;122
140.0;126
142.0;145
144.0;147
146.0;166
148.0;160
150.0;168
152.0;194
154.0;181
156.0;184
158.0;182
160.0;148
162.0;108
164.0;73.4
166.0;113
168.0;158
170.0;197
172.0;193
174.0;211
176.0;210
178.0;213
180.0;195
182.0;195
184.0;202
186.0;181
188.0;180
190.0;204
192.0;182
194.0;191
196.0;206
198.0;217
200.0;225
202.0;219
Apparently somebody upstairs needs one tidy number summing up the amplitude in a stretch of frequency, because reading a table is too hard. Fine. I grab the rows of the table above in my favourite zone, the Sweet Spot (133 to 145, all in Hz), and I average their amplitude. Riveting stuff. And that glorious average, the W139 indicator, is 131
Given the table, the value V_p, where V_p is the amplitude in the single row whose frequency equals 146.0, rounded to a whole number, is 166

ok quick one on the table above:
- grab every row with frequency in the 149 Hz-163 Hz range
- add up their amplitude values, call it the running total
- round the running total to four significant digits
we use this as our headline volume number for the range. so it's 1165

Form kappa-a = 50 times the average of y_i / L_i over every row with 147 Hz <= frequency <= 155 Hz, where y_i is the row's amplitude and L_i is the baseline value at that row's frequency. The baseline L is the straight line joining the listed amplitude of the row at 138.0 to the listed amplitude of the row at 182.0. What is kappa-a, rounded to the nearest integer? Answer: 61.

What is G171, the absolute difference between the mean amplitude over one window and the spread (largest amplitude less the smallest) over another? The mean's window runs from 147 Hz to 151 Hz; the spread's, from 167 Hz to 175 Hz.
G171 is 111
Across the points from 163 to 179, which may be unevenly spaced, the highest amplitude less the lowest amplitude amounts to 140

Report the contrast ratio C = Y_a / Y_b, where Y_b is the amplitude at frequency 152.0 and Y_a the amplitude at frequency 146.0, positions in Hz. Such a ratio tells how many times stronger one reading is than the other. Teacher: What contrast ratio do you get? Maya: 0.86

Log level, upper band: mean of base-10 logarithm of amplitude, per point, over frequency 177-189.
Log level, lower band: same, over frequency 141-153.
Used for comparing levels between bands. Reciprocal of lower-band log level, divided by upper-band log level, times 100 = 19.8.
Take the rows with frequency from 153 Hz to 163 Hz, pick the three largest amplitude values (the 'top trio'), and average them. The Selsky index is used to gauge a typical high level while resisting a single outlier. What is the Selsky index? 182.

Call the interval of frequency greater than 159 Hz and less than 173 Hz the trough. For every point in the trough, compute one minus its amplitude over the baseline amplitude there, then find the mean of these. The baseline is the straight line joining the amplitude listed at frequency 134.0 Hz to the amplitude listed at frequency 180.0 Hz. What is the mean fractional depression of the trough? 0.19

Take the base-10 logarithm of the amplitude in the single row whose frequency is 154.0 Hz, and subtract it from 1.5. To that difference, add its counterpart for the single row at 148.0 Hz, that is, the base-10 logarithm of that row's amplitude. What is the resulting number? 1.45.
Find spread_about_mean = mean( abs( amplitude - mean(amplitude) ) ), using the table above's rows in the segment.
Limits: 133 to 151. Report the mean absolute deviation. 17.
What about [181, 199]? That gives 11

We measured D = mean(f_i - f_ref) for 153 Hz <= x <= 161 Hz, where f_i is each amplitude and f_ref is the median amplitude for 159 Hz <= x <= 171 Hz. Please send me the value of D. 43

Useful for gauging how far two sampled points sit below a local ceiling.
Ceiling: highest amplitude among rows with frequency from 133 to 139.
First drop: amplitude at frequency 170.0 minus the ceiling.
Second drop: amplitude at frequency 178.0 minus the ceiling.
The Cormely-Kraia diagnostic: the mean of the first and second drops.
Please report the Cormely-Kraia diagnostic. 82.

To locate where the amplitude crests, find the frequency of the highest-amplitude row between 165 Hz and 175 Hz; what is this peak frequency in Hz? 174.0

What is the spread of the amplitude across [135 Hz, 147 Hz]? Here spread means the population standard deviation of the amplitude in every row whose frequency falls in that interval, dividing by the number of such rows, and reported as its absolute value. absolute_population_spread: 16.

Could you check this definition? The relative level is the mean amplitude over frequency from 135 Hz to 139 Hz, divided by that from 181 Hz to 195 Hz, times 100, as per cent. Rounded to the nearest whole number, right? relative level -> 64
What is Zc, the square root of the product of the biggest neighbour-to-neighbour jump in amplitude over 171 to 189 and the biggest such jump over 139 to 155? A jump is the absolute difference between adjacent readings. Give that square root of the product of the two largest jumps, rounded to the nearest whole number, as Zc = 23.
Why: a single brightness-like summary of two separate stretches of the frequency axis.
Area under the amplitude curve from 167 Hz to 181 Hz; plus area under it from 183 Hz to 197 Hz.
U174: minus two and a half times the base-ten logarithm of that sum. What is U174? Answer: -9.34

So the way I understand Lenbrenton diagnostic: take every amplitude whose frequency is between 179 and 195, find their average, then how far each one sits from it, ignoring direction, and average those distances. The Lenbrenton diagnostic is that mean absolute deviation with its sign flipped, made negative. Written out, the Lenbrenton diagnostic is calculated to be -8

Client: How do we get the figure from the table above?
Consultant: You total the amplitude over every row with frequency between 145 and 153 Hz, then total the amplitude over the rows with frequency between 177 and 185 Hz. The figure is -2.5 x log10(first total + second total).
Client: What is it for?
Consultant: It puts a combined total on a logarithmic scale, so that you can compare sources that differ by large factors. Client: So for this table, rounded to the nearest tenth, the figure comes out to -7.9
